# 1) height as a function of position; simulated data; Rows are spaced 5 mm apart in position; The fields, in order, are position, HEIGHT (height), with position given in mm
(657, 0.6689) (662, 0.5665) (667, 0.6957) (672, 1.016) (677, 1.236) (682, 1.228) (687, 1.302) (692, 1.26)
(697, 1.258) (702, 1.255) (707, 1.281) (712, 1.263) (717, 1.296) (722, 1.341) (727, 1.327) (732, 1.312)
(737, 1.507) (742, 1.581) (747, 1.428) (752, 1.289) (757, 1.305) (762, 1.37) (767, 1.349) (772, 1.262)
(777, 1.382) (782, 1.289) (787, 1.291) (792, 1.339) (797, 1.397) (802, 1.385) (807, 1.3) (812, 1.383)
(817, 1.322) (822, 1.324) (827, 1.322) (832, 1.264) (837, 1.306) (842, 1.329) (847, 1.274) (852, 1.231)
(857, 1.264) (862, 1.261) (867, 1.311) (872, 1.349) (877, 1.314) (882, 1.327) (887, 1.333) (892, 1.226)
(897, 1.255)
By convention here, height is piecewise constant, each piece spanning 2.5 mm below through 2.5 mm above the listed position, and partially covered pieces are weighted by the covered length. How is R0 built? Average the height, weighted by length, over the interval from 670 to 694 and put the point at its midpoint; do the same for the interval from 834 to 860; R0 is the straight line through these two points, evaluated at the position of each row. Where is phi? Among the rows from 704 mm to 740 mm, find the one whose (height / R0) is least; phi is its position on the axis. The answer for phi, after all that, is 712 mm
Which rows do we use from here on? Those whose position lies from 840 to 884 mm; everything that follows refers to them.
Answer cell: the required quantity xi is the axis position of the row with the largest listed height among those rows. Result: 872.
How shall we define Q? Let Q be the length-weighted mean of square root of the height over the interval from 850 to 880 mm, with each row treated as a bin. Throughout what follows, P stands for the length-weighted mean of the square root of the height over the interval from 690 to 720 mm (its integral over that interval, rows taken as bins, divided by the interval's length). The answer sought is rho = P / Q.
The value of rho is 0.99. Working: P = 1.13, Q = 1.14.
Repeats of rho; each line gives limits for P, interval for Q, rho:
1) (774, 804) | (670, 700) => 1.05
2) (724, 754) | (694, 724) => 1.05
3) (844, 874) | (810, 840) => 0.99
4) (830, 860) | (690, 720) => 1.00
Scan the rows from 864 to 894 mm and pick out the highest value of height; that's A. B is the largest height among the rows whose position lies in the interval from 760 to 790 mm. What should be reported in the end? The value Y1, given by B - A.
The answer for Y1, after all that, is 0.03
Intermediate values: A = 1.349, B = 1.382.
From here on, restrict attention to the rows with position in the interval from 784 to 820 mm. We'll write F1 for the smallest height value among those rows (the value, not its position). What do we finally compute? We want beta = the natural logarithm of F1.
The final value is 0.26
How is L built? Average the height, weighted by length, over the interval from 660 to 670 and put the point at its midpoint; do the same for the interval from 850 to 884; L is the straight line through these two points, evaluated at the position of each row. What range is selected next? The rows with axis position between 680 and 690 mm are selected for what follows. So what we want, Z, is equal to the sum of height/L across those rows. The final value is 3.5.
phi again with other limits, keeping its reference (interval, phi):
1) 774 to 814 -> 787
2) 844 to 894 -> 892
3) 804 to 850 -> 832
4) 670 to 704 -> 672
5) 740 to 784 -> 772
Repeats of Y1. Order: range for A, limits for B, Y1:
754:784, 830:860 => -0.05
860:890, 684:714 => -0.05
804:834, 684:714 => -0.08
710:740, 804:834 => -0.12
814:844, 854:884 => 0.02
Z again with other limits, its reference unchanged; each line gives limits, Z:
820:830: 2.3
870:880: 2.0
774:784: 2.6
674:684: 3.5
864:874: 2.0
